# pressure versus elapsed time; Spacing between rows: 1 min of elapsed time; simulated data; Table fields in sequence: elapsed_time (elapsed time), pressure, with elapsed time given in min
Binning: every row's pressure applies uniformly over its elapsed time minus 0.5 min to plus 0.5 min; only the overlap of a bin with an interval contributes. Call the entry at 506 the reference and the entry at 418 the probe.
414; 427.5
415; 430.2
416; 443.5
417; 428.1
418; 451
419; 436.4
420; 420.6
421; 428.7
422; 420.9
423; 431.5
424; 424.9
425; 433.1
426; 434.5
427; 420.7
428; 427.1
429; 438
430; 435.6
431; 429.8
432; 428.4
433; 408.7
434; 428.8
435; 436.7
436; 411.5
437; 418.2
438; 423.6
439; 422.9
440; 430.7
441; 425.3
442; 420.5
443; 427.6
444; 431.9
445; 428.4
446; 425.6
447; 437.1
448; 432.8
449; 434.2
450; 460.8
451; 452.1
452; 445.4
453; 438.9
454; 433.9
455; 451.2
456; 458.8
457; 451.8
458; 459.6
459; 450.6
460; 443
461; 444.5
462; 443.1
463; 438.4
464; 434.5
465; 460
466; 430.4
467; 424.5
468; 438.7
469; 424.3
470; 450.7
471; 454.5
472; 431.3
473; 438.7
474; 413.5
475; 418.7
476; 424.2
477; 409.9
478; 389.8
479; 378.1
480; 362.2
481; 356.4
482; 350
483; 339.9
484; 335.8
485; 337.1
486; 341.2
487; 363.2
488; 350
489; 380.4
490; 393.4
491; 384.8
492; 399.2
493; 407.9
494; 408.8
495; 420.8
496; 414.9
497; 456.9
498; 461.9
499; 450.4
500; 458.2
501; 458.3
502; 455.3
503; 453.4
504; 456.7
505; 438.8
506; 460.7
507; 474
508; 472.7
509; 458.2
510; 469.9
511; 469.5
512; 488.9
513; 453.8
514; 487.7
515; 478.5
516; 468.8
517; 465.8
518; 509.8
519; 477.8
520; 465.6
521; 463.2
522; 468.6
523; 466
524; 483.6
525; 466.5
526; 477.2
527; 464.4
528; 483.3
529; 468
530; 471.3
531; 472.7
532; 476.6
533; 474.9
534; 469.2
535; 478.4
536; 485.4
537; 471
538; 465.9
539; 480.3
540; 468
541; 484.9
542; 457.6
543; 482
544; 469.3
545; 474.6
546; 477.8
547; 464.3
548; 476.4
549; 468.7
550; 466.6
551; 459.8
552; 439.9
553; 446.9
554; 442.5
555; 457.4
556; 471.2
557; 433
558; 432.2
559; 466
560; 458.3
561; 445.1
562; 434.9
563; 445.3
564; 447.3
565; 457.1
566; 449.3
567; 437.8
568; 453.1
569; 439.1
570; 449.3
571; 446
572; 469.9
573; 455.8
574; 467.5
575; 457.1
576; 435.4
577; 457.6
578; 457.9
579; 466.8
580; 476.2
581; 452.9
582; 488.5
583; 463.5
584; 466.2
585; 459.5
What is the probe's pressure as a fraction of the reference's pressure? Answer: 0.98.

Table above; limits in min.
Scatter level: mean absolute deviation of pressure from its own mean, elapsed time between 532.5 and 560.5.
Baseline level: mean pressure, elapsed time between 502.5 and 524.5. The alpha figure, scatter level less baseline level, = -458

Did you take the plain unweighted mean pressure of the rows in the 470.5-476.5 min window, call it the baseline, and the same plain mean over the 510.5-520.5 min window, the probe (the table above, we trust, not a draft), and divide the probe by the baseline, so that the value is 1.108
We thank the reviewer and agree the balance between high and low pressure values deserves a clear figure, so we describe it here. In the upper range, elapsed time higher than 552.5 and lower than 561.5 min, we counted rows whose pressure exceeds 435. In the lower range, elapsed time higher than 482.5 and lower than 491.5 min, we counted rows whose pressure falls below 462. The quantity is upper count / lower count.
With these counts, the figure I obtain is 0.78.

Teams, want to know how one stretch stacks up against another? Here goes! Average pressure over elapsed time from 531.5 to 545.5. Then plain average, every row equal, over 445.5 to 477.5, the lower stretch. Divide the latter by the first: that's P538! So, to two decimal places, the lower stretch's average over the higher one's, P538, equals 0.93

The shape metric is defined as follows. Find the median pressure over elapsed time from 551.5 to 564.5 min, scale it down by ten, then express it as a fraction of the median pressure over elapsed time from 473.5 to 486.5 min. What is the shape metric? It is 0.123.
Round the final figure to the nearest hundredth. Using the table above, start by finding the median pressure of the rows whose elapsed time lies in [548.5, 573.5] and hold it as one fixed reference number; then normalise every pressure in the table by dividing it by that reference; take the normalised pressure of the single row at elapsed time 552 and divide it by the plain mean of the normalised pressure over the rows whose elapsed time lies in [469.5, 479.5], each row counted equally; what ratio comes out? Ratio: 1.05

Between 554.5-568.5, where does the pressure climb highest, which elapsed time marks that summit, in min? 556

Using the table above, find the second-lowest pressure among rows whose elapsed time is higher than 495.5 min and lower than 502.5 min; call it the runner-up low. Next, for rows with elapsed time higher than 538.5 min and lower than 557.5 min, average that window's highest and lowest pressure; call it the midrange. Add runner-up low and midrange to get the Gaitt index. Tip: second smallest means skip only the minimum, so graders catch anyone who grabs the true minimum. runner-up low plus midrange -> 909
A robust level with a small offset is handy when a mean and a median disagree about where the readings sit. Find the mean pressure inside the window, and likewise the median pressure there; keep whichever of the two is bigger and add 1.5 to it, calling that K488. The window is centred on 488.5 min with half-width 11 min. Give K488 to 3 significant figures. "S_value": 387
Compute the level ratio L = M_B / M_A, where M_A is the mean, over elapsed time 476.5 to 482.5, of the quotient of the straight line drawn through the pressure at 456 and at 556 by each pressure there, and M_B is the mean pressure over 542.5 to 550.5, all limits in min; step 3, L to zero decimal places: 382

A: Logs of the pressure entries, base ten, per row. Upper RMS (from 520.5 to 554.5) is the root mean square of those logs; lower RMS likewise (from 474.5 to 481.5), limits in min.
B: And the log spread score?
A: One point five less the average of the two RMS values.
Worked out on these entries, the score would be -1.13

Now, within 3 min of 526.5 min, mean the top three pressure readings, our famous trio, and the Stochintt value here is 481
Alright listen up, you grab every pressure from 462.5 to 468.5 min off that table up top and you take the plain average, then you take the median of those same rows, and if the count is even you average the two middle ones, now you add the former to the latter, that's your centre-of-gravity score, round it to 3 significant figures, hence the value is 874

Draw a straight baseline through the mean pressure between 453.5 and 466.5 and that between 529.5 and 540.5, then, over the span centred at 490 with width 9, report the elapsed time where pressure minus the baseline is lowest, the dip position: 486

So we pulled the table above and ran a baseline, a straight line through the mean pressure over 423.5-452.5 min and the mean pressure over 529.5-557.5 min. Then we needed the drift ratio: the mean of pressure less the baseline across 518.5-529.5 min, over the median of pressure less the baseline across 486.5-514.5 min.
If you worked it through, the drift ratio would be 7.5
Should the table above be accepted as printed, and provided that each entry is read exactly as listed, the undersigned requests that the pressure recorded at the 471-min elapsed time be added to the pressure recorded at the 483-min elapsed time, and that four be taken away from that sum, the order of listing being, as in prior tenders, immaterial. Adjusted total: 790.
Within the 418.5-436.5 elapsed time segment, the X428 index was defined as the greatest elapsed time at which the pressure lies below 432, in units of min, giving 436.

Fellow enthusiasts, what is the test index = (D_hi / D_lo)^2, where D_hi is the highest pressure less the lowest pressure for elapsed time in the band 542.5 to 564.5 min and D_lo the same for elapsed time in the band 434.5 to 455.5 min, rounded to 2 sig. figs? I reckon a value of 1.0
